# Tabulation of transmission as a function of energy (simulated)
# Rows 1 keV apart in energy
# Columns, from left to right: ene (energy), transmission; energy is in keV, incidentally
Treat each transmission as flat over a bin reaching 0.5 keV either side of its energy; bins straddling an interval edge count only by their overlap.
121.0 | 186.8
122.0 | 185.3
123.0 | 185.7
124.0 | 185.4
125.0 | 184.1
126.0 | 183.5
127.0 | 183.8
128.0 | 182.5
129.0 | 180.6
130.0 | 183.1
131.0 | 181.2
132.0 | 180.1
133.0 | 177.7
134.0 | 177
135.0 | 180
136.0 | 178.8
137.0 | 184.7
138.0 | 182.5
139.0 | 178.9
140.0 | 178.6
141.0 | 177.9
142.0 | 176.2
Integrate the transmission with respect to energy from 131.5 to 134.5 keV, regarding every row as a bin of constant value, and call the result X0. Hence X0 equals 535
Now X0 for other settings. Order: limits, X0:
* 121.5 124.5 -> 556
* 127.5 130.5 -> 546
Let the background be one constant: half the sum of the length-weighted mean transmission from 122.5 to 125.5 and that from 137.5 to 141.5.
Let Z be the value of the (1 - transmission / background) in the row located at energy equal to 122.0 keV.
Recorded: -0.017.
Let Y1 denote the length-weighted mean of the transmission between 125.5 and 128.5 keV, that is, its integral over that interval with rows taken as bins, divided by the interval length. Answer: 183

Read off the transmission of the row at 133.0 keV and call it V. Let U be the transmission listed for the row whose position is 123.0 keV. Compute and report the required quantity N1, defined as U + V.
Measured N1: 363.4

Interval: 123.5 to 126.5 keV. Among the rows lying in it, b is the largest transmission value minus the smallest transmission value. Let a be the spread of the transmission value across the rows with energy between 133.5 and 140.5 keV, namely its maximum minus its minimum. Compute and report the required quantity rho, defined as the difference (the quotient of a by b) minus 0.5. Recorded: 3.6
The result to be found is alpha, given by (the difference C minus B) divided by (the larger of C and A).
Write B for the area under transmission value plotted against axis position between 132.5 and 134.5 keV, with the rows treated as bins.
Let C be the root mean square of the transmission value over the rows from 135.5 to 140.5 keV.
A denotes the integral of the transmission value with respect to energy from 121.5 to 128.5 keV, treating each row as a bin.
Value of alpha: -0.1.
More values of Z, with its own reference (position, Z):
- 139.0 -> 0.018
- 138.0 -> -0.001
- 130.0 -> -0.005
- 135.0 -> 0.012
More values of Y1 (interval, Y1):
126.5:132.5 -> 182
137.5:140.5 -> 180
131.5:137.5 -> 180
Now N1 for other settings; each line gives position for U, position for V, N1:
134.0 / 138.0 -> 359.5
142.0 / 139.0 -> 355.1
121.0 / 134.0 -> 363.8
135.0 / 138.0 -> 362.5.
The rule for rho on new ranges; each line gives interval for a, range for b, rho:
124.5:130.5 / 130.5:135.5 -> 0.3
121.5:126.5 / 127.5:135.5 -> -0.1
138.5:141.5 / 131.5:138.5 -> -0.4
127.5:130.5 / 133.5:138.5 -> -0.2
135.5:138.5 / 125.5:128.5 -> 4.0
